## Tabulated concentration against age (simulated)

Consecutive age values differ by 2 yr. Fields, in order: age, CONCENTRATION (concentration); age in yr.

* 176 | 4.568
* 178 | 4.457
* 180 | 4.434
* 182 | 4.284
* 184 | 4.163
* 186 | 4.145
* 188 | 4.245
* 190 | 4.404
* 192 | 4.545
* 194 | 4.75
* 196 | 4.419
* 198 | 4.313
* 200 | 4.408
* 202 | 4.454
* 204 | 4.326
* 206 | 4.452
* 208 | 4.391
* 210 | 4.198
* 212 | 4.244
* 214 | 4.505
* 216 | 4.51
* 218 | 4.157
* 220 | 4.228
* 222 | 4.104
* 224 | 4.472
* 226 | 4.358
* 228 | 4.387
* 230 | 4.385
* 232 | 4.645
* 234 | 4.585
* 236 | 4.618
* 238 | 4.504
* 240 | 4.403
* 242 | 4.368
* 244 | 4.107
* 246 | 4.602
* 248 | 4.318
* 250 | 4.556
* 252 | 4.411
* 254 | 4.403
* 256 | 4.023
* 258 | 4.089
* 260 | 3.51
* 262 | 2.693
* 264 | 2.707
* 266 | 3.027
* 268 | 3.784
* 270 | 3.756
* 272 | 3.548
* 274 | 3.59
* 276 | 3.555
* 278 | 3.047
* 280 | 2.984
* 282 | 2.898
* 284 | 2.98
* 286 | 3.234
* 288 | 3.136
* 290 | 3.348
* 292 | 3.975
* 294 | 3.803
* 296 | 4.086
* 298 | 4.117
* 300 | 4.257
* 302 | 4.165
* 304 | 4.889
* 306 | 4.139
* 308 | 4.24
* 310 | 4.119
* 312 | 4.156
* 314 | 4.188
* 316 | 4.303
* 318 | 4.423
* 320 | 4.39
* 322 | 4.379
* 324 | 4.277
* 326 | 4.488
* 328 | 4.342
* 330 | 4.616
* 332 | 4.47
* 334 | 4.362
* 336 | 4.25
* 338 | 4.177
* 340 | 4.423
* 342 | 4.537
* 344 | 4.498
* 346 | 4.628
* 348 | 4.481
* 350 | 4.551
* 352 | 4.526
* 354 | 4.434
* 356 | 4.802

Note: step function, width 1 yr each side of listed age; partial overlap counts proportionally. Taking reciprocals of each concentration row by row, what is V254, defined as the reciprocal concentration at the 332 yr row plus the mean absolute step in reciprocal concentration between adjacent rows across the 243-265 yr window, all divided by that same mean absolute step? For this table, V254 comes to 11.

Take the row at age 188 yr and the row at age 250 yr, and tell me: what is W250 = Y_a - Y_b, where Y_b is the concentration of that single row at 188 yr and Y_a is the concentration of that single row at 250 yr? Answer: 0.3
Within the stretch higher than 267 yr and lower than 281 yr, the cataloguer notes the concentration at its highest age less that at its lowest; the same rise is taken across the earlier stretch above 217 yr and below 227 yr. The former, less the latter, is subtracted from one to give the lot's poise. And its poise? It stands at 2.0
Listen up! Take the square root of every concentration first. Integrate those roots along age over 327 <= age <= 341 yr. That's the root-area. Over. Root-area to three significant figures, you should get 29.3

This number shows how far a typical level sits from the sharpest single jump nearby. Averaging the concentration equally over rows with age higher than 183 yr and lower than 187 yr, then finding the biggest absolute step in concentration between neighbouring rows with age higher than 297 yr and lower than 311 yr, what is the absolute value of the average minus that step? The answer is 3.40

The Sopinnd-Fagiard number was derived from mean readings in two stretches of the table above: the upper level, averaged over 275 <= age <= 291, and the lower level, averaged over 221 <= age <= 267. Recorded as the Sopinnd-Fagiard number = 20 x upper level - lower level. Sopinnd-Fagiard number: 58.8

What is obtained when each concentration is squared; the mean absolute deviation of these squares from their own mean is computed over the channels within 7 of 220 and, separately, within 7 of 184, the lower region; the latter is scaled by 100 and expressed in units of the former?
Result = 75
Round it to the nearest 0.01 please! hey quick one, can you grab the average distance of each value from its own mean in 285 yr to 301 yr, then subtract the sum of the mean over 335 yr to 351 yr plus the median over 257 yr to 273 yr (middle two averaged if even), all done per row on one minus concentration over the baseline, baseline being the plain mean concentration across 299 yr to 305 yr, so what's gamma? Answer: -0.12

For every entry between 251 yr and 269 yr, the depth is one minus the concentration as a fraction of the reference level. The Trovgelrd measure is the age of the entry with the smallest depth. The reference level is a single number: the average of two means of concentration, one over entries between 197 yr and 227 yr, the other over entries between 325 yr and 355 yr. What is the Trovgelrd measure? 252 yr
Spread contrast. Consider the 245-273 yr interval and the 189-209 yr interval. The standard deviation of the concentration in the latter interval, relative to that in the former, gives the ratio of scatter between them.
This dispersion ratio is 0.2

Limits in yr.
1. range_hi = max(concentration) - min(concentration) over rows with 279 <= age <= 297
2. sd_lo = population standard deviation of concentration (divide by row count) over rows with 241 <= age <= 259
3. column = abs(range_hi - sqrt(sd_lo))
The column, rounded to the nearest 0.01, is 0.75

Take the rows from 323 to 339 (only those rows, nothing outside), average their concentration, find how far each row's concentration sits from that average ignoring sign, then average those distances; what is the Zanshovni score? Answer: 0.11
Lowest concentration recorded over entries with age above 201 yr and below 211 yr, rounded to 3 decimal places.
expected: 4.198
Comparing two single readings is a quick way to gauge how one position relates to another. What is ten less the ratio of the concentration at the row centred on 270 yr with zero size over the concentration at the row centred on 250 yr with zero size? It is 9.18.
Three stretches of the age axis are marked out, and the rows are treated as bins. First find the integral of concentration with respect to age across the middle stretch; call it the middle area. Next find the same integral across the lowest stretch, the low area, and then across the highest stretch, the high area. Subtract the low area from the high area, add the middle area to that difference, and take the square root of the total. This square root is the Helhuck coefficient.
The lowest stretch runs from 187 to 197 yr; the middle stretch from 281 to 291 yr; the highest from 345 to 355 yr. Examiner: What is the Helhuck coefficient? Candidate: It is 5.6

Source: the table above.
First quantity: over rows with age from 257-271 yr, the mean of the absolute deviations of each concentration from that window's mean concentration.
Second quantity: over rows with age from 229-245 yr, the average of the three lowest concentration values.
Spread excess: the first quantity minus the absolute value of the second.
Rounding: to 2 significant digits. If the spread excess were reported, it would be -3.8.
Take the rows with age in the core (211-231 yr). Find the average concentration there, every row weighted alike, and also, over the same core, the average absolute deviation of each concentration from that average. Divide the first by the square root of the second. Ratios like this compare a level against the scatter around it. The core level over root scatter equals 12.4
